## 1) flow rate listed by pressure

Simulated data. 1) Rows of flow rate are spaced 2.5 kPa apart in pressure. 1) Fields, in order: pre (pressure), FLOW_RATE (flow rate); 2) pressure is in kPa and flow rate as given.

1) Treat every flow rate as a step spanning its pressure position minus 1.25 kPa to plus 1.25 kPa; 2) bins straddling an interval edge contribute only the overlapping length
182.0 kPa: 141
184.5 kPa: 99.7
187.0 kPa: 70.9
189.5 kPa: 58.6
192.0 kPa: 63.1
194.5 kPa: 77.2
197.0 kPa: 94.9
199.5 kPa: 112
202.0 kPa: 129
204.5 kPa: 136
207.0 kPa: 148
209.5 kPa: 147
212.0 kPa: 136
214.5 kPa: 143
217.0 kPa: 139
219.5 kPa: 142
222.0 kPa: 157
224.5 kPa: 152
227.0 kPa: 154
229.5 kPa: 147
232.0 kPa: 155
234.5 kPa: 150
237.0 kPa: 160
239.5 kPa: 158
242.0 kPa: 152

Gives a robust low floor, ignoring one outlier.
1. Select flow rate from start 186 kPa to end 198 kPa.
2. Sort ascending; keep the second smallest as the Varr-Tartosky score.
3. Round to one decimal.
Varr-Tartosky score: 63.1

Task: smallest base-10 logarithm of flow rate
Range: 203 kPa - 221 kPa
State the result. 2.13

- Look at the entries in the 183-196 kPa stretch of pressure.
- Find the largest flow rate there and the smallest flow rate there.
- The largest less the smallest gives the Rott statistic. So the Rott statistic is 41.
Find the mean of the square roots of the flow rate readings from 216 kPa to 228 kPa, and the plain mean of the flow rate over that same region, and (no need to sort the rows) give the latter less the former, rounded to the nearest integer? 137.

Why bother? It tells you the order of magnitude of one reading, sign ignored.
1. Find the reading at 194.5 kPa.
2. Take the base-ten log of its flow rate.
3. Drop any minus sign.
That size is 1.89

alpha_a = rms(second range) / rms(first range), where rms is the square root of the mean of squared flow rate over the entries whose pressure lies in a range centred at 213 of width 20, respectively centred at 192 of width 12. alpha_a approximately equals 1.9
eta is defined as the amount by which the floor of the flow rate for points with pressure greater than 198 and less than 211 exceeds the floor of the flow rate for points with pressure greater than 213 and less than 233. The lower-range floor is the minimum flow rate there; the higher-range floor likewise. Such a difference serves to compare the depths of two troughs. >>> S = -27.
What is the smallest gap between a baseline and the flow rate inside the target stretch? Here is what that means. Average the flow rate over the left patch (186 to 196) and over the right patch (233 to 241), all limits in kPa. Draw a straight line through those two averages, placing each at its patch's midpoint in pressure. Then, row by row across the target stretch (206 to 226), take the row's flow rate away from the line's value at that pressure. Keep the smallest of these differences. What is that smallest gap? -49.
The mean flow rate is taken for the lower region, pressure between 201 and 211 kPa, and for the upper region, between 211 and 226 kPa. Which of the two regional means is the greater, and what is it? 145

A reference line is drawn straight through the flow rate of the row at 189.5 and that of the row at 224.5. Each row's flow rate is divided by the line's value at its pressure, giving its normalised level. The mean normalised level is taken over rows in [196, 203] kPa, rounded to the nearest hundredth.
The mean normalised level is 1.31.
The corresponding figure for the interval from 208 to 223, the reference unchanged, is 1.13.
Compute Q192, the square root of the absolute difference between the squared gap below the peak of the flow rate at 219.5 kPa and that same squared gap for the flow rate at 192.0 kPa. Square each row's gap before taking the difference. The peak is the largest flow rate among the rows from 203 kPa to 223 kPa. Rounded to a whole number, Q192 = 93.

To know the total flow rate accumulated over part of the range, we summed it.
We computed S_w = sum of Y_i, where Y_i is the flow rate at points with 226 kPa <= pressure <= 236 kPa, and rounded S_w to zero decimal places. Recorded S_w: 606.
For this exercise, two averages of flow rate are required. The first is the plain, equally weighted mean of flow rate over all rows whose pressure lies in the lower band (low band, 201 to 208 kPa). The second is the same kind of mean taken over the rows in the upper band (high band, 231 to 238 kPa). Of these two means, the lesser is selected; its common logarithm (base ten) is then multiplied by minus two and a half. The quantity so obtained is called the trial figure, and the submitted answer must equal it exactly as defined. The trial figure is -5.35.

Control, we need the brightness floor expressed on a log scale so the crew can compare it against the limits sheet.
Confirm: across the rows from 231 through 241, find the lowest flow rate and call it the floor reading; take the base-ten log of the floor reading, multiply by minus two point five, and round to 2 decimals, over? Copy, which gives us -5.44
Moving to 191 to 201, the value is -4.50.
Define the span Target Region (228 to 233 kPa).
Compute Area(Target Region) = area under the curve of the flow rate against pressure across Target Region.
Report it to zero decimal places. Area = 755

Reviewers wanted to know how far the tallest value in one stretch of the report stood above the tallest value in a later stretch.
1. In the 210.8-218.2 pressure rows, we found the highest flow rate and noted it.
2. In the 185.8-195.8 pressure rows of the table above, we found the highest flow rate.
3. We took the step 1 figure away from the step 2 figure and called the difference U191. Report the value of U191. -66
